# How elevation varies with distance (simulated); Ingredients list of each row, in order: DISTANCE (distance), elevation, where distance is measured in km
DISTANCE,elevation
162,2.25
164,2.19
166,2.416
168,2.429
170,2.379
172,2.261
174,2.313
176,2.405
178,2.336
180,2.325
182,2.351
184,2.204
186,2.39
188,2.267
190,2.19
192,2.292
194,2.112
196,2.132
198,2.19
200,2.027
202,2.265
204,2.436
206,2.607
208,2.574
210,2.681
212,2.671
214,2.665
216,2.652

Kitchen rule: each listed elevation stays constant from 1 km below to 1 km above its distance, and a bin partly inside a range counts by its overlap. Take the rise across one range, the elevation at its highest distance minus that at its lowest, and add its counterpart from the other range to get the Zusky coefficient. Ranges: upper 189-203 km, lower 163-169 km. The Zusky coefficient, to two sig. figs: 0.31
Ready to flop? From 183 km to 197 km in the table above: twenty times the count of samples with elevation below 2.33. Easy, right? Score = 120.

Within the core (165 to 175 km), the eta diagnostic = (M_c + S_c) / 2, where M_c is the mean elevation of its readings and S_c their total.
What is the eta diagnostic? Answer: 7.08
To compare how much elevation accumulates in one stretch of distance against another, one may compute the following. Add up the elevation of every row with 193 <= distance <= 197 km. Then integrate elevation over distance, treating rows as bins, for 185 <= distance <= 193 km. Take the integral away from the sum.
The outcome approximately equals -14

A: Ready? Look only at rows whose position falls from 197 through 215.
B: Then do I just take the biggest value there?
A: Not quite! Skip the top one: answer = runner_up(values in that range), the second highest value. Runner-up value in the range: 2.671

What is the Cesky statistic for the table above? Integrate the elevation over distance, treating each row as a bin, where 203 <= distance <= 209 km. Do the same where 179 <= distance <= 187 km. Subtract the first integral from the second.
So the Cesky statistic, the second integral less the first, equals 3.3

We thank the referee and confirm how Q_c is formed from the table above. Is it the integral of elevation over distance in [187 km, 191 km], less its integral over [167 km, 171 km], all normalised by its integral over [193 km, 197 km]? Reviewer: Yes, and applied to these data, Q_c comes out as -0.08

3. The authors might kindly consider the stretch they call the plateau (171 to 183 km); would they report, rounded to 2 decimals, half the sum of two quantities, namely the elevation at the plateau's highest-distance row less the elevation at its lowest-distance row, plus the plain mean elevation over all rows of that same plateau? 1.21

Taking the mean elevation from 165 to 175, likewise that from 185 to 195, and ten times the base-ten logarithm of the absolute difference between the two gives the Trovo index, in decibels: -10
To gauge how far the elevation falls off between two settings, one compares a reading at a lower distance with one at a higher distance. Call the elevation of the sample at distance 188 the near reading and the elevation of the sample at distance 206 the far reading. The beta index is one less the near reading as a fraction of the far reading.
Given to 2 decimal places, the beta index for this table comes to 0.13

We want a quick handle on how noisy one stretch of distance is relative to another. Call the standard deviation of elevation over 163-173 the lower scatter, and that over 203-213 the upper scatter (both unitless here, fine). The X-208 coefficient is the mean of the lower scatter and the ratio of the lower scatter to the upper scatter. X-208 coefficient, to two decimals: 0.58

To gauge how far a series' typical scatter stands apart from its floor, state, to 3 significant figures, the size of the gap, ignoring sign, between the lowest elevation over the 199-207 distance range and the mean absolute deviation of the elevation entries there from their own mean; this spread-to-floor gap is 1.84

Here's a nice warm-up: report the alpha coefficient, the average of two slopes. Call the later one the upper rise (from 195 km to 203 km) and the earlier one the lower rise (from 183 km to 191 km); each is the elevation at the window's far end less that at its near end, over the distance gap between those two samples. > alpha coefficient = 0.010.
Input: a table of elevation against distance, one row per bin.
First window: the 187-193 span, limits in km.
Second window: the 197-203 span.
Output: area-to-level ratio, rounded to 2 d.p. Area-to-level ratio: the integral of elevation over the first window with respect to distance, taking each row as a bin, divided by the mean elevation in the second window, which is 6.25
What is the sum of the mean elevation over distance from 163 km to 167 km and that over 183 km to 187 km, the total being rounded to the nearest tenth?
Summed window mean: 4.6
